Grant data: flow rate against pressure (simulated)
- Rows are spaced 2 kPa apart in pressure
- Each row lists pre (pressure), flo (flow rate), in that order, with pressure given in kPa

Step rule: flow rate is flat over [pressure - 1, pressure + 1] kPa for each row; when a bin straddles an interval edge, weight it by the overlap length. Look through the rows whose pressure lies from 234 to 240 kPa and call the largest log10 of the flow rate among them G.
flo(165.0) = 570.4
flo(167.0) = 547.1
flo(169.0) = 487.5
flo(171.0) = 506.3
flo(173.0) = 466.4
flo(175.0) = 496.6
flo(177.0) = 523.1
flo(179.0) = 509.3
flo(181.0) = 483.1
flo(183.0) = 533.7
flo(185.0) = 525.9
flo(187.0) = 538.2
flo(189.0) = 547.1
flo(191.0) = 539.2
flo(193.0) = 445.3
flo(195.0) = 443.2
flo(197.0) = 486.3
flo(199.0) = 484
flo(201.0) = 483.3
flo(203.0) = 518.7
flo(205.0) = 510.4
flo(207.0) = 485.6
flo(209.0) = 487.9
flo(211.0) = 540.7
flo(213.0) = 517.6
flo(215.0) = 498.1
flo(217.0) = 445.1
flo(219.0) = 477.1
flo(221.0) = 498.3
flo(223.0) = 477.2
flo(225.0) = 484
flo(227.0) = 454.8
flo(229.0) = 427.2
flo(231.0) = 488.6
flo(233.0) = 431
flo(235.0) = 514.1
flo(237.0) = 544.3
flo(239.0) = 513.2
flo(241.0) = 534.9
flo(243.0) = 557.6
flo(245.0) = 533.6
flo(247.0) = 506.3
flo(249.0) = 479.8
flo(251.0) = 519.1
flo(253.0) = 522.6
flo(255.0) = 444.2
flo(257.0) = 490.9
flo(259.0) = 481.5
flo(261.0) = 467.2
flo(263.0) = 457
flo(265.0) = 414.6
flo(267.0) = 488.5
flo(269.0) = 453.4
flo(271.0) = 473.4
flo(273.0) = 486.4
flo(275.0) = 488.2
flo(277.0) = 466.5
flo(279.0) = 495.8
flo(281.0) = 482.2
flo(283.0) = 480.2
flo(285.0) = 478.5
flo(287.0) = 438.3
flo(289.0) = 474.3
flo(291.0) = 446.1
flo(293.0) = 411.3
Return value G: 2.74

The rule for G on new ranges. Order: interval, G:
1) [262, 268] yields 2.69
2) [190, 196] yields 2.73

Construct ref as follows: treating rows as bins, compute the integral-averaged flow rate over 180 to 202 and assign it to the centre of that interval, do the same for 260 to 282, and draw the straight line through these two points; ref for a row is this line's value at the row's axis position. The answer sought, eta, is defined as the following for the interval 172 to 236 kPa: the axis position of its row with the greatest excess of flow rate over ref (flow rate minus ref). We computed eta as 211.0 kPa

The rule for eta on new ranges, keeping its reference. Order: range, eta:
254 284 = 279.0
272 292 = 279.0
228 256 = 243.0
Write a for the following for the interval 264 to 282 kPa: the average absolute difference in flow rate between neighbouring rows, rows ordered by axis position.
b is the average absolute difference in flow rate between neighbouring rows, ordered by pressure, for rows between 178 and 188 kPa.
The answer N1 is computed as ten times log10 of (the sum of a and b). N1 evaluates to 17.01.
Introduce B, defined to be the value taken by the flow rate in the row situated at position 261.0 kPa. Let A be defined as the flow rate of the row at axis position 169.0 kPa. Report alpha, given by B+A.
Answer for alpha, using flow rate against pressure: 955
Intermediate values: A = 487.5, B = 467.2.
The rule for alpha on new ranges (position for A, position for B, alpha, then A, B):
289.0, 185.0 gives 1000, 474.3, 525.9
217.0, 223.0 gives 922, 445.1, 477.2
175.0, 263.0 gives 954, 496.6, 457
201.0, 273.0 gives 970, 483.3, 486.4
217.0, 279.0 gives 941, 445.1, 495.8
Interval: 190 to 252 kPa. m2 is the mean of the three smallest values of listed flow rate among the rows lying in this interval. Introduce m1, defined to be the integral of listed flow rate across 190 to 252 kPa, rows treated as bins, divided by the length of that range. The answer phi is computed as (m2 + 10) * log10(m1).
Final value 1196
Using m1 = 494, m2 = 434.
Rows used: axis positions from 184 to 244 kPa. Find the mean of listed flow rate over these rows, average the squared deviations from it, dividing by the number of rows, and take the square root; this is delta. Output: 36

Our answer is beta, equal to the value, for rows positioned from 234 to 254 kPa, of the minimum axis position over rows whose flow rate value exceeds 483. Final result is 235.0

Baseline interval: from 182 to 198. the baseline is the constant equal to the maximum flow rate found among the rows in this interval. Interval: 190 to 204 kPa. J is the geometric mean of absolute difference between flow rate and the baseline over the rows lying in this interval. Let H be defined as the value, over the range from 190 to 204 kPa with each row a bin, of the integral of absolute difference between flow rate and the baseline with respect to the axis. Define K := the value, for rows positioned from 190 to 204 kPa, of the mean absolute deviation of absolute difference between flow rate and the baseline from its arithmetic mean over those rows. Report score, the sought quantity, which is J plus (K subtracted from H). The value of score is 882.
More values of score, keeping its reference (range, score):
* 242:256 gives 581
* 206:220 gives 775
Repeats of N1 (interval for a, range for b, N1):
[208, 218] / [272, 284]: 17.06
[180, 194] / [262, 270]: 19.07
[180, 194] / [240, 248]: 17.40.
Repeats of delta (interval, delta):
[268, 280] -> 14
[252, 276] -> 26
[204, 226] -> 24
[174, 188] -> 19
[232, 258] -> 36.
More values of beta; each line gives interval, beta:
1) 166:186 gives 167.0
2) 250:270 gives 251.0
